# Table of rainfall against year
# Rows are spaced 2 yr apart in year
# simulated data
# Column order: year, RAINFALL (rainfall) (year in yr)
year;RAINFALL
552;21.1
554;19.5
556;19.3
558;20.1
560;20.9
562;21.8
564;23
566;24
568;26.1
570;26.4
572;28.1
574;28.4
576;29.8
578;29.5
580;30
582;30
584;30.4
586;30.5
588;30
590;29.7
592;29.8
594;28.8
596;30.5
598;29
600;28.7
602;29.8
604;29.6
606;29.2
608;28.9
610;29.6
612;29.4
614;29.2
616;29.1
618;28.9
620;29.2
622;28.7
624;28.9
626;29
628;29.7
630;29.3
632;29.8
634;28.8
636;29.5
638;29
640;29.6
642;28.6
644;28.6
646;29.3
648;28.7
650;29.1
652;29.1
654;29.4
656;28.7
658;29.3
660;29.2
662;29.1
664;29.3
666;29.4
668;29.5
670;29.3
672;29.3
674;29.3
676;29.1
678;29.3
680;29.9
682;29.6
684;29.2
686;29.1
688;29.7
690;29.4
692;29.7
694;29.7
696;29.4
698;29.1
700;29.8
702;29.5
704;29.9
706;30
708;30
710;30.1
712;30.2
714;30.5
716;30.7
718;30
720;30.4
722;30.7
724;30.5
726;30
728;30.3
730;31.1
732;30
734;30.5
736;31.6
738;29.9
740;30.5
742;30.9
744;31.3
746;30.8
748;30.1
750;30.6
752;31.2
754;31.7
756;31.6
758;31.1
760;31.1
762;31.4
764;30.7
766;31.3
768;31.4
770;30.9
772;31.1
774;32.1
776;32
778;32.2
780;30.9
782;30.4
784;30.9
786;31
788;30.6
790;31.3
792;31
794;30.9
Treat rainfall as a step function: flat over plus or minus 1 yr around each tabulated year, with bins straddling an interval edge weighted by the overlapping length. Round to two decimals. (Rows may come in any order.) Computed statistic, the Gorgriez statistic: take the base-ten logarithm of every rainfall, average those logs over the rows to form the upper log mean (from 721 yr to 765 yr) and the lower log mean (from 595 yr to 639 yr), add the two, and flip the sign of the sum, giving -2.95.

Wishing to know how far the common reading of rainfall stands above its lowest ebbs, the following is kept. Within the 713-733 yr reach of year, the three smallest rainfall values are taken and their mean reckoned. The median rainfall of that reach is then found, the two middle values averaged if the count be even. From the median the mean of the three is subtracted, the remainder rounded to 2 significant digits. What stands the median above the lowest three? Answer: 0.45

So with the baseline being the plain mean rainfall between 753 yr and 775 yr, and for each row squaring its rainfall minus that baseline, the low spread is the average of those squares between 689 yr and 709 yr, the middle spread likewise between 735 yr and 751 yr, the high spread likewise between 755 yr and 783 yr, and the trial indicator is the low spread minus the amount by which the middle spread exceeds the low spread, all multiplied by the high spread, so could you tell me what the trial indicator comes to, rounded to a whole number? 1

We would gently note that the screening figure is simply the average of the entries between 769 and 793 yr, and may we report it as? 31.2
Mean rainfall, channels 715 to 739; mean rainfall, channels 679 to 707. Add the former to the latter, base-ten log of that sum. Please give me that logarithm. 1.78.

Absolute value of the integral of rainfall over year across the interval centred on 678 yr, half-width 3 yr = 177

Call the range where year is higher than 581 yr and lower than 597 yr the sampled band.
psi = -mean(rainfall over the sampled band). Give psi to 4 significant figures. -29.96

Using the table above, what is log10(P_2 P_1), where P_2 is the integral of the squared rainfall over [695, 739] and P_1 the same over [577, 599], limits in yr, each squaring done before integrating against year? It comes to 8.90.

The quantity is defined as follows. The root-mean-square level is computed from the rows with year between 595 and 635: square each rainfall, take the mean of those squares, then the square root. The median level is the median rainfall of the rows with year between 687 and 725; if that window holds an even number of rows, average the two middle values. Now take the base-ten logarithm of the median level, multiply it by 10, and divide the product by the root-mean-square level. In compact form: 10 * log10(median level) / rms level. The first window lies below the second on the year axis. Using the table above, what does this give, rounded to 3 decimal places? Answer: 0.505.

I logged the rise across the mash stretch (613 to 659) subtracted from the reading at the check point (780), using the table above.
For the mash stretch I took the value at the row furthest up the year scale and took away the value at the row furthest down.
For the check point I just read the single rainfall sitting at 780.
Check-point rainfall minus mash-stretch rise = 30.8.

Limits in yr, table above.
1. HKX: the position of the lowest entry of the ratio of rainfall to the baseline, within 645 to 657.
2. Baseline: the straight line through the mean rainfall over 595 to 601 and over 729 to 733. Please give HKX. 656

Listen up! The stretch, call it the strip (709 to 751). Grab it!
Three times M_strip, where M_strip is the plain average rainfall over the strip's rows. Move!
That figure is 91.5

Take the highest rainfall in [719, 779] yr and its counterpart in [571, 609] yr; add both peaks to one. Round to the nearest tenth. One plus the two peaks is 63.7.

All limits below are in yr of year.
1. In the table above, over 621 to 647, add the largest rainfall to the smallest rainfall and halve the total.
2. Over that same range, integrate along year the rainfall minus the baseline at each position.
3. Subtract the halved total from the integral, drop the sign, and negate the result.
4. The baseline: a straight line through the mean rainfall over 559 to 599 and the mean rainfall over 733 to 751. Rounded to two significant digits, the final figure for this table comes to -20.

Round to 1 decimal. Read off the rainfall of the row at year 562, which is 21.8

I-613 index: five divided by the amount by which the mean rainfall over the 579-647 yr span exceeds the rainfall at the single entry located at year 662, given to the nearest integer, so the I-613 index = 18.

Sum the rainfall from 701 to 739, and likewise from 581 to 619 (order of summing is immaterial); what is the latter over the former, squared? 0.95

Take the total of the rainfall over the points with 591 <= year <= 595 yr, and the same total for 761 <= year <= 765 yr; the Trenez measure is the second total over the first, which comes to 1.06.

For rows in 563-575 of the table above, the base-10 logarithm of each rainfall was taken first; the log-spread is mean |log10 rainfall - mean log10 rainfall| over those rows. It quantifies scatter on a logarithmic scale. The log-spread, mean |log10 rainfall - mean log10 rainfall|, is 0.028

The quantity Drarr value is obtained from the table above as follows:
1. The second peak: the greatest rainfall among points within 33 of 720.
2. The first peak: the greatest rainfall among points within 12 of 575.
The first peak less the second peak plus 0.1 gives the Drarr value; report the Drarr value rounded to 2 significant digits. -1.0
